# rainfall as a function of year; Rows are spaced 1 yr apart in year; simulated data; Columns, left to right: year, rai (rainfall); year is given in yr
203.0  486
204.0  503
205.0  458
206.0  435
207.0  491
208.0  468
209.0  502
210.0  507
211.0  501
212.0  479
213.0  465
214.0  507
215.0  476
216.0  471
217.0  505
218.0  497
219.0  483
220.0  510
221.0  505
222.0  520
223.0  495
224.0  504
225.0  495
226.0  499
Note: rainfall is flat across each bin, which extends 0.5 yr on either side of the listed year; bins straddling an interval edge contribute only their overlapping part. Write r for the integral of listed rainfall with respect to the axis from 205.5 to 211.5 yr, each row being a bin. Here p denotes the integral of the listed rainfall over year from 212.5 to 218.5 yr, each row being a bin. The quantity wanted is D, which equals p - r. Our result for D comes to 17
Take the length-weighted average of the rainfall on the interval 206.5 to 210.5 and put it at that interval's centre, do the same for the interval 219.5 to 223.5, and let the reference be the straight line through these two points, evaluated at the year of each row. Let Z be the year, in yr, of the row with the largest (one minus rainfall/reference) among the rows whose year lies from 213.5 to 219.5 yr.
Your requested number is 216.0 yr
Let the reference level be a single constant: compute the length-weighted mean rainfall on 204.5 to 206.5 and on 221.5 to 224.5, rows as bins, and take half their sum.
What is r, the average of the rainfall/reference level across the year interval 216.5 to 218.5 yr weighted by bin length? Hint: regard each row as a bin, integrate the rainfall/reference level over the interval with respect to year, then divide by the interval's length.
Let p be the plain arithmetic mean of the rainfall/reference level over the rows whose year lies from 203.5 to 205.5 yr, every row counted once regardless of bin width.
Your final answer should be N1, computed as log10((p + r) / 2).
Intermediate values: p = 1.01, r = 1.052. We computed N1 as 0.0129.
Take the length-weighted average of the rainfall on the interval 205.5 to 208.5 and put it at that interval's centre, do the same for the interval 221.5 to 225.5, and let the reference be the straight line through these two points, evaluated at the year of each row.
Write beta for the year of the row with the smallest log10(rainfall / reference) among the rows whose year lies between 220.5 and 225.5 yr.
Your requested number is 225.0 yr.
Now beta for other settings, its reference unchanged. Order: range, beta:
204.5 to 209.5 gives 206.0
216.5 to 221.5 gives 219.0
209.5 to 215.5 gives 213.0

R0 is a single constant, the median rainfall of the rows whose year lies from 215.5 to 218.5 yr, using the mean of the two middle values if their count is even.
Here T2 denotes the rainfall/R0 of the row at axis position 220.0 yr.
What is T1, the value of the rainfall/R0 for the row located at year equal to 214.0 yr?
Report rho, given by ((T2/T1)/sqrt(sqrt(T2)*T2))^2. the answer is 0.97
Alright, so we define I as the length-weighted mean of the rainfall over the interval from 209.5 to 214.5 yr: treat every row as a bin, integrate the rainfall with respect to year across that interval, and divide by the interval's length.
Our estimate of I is 492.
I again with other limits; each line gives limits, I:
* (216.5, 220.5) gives 499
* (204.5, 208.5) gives 463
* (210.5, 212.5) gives 490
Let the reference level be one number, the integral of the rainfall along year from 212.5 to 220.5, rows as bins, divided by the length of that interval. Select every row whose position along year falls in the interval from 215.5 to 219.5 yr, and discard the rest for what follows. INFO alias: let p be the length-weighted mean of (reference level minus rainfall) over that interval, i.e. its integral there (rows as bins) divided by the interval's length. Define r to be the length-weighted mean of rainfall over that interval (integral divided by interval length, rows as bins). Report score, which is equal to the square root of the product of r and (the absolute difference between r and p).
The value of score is 489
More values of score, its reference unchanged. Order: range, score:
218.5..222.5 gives 512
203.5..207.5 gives 463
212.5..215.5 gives 479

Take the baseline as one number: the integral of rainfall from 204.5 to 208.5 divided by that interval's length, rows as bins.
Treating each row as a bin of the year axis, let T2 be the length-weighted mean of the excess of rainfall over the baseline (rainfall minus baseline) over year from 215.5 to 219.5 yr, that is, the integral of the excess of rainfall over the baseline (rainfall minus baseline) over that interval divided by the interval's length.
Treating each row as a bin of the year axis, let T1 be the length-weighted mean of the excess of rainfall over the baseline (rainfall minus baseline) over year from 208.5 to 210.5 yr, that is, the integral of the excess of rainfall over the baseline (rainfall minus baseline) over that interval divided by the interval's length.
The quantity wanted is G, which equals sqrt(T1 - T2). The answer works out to 3.9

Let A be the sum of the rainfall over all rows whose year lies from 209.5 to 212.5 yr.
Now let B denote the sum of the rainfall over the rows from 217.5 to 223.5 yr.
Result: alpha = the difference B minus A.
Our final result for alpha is 1523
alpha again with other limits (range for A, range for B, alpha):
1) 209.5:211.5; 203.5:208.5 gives 1347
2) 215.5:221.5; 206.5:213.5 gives 442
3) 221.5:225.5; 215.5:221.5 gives 957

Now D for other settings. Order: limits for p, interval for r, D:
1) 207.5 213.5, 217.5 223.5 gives -88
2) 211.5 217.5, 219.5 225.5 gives -126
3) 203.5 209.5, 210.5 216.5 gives -42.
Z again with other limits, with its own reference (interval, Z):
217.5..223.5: 219.0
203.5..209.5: 206.0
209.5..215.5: 213.0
